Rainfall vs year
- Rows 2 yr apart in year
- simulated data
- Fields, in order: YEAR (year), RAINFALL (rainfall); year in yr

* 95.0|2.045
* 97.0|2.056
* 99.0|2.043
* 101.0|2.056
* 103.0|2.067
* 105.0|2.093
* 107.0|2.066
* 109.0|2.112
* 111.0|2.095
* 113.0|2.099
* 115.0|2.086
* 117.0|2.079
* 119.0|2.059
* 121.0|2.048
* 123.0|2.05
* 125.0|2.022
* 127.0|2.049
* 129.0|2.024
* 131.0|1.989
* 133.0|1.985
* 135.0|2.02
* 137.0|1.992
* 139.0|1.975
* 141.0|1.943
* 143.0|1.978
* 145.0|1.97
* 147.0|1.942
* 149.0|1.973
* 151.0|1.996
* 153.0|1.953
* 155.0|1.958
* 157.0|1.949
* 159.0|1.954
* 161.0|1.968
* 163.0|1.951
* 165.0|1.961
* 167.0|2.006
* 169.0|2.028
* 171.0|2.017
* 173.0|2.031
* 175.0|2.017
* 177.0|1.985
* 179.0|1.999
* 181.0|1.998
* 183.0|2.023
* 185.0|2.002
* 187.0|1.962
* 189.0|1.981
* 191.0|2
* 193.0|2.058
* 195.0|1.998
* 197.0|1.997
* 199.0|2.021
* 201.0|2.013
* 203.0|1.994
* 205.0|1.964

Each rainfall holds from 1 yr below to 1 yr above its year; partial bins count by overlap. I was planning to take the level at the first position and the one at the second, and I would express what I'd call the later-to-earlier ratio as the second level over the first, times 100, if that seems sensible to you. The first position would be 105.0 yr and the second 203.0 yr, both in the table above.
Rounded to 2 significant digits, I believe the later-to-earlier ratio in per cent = 95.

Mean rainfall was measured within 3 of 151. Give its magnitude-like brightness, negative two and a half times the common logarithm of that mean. -0.738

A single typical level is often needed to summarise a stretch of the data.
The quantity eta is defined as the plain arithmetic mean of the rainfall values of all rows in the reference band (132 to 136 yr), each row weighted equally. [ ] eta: 2.00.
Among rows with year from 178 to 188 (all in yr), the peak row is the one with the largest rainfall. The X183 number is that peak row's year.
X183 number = 183.0 yr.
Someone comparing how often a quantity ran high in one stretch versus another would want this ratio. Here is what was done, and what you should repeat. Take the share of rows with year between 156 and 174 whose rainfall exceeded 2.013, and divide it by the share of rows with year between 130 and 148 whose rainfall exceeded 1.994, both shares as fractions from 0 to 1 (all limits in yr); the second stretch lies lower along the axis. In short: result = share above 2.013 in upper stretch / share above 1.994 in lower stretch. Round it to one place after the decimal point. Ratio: 3.0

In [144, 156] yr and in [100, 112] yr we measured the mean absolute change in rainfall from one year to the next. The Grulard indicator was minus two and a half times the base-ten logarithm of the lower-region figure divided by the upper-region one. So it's 0.0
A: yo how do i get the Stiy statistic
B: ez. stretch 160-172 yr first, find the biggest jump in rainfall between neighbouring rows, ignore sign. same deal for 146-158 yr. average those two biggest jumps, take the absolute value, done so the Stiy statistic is 0.044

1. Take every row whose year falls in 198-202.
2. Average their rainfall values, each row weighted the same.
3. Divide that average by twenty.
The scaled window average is 0.101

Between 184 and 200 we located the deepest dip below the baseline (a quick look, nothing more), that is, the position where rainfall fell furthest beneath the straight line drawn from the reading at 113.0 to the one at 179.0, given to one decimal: 187.0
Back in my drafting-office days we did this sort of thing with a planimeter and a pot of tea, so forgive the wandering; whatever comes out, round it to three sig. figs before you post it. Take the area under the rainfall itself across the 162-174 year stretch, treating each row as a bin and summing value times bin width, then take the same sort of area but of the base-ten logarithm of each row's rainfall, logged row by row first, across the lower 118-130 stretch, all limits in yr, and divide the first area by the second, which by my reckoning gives 6.45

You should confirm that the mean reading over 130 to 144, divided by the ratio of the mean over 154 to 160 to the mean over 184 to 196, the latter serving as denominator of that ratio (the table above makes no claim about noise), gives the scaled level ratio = 2.030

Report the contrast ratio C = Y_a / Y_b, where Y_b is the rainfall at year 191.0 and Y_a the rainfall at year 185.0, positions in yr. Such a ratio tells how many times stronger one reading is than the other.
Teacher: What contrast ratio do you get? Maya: 1.00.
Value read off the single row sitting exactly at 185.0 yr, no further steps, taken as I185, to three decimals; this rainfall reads 2.002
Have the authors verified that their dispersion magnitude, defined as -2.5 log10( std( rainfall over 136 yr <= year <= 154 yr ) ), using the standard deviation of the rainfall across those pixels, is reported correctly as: 4.3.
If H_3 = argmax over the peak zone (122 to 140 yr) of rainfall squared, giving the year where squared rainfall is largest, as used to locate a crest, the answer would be 123.0 yr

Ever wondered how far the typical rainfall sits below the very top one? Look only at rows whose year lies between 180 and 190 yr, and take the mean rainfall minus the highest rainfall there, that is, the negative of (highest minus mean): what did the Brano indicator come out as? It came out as -0.0298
